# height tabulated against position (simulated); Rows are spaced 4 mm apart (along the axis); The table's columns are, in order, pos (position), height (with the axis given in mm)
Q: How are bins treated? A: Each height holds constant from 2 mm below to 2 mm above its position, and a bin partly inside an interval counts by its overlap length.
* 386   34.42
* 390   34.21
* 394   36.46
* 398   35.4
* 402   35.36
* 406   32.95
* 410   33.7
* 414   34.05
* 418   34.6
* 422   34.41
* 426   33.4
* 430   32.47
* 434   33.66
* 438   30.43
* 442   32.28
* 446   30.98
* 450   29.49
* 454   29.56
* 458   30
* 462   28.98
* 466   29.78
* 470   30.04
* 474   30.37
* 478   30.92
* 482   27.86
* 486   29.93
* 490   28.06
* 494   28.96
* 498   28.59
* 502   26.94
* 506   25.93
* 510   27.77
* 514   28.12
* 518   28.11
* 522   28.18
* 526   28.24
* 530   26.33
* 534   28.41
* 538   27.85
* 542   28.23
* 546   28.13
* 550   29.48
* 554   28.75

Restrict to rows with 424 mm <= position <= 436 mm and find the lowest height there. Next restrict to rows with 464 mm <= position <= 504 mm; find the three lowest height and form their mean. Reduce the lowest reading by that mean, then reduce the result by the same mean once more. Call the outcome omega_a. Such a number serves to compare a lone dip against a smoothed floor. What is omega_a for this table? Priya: -22.8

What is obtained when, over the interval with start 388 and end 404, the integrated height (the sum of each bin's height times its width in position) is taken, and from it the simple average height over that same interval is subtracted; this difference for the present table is 530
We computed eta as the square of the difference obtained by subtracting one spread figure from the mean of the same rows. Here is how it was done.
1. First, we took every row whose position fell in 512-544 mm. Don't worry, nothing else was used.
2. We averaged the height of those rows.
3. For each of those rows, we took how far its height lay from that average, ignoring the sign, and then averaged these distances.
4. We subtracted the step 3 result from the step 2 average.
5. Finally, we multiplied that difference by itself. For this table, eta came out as 757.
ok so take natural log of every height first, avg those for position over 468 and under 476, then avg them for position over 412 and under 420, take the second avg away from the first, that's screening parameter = -0.13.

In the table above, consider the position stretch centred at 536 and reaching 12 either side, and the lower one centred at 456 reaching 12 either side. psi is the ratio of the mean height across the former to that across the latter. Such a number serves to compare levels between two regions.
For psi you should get 0.935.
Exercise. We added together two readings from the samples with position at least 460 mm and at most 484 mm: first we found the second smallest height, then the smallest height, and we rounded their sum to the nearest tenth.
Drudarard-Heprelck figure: 56.8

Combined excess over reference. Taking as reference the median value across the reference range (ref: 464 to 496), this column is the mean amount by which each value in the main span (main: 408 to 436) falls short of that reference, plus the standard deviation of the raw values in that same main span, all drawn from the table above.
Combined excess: -3.2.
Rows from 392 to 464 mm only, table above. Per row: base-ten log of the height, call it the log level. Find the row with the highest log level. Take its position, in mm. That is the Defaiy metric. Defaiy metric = 394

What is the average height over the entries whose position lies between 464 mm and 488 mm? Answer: 29.8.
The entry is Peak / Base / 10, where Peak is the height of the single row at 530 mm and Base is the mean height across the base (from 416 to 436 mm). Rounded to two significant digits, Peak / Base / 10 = 0.078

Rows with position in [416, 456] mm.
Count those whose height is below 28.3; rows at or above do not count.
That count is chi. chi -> 0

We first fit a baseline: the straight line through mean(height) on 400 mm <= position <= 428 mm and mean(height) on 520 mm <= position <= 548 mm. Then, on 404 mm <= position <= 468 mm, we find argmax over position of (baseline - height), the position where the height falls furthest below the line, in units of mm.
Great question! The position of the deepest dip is 450 mm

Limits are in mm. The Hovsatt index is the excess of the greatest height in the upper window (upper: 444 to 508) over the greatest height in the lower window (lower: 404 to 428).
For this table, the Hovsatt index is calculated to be -3.6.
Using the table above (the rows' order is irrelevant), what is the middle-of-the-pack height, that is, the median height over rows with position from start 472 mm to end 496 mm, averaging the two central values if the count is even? 29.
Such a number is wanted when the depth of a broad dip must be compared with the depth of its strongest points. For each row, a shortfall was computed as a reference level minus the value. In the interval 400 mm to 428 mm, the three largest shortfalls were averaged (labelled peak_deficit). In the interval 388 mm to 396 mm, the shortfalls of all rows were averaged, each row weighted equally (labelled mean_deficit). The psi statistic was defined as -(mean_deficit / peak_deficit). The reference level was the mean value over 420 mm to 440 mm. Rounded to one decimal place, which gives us -5.2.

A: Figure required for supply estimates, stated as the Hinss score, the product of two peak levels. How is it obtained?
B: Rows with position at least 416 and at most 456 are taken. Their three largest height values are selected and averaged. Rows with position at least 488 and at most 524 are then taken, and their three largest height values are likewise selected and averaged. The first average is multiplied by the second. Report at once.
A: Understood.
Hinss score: 978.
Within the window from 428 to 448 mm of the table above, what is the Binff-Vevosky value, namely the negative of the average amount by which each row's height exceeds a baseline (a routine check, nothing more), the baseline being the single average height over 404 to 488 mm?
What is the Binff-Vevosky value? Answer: -1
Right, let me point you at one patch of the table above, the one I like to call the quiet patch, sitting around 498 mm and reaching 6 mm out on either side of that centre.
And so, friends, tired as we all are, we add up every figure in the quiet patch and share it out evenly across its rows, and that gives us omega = 28.2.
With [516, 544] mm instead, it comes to 27.9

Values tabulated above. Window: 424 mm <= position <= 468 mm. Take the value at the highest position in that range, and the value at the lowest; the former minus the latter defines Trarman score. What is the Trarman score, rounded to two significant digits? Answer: -3.6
